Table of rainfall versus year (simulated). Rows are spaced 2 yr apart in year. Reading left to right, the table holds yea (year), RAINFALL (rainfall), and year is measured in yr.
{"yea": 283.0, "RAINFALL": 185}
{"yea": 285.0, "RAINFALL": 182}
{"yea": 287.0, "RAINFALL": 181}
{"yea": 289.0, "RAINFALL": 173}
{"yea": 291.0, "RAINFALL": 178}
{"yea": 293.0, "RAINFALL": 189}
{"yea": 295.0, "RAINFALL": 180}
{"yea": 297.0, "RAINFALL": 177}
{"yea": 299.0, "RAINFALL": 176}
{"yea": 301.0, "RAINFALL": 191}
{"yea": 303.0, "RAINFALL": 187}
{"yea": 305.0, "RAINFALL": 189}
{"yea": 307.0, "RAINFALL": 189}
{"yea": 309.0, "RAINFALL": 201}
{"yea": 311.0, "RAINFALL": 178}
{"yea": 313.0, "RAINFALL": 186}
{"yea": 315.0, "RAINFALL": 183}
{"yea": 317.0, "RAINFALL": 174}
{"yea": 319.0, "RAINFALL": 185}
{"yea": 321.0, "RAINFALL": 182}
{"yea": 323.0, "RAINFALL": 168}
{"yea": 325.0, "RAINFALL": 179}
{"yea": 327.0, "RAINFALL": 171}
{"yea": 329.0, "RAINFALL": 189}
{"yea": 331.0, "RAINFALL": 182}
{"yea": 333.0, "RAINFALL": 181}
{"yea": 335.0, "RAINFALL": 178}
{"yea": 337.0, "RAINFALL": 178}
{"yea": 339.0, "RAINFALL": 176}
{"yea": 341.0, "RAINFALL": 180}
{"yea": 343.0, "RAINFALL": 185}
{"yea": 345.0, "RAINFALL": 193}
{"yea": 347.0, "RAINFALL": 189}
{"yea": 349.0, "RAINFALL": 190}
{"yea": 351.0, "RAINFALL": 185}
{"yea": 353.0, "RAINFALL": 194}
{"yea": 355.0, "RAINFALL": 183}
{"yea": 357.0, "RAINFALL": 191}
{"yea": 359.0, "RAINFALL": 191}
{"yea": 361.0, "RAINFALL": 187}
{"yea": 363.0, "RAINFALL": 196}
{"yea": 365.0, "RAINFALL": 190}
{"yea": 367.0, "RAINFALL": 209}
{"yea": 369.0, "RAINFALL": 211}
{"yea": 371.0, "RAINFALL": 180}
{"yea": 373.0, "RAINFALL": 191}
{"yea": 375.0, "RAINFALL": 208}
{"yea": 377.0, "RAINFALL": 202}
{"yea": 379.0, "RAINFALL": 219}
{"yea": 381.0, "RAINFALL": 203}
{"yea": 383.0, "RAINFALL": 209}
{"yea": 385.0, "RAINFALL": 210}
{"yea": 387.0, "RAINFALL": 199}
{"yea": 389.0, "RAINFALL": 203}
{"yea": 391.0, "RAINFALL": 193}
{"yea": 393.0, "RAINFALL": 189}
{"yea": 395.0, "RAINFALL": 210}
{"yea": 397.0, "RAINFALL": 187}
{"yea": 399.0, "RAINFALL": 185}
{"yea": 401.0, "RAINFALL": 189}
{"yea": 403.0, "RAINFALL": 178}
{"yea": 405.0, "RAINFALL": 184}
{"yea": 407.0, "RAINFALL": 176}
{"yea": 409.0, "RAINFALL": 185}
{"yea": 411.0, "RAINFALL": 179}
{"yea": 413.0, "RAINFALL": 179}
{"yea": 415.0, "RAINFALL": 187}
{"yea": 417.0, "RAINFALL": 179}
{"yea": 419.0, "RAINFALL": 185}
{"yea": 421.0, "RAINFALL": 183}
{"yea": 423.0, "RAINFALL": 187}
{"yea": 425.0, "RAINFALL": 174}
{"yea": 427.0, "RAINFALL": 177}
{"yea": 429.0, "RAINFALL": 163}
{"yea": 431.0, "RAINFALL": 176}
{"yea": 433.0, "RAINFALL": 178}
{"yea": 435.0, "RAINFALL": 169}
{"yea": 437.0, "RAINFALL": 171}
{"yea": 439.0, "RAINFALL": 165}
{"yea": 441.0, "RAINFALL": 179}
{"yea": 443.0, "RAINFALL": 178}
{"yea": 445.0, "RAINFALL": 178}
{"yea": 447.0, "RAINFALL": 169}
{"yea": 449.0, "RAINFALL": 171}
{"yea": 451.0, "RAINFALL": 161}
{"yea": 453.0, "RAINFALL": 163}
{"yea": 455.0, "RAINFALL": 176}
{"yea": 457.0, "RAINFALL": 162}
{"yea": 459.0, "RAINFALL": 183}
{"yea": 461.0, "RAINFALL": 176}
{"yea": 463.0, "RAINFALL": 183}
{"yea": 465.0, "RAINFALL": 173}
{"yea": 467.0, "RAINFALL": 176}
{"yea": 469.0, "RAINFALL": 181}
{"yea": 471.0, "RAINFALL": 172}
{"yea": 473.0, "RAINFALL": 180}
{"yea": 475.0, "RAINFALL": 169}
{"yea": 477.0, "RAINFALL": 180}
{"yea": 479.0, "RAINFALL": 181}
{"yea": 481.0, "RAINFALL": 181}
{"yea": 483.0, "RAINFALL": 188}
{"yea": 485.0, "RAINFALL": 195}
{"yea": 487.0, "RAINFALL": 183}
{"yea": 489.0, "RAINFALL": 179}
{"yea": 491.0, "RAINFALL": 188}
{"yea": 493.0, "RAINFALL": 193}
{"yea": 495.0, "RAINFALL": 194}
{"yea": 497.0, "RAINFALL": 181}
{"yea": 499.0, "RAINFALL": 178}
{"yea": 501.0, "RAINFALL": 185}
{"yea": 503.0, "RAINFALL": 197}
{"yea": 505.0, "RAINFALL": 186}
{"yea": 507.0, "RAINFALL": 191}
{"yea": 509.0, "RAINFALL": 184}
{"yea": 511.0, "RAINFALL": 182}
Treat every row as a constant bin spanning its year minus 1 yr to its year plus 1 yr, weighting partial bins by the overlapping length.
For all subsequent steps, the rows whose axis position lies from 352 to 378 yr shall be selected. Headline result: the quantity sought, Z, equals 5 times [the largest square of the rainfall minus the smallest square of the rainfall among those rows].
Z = 60605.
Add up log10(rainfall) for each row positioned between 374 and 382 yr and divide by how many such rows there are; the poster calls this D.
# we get 2.32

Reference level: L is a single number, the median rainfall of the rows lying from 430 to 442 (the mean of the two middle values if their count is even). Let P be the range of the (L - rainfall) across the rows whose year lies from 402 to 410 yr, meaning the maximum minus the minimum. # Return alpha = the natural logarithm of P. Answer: 2.2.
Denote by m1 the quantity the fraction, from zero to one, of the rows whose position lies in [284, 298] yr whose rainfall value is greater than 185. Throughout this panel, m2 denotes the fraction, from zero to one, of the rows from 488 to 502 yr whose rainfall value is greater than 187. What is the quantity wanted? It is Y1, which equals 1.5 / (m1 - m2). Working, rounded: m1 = 0.1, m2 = 0.43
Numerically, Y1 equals -5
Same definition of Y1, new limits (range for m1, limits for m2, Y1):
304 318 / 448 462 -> 3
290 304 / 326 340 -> 5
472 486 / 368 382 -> -3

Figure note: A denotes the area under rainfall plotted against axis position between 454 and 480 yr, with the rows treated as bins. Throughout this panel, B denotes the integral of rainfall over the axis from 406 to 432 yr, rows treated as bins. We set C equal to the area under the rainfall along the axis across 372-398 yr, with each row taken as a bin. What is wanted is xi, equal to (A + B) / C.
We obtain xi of 1.76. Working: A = 4584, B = 4660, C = 5246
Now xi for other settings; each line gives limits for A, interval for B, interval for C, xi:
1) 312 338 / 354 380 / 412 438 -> 2.12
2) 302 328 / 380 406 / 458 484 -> 2.11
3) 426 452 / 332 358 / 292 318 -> 1.93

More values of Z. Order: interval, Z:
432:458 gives 30600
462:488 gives 47320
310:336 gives 37485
